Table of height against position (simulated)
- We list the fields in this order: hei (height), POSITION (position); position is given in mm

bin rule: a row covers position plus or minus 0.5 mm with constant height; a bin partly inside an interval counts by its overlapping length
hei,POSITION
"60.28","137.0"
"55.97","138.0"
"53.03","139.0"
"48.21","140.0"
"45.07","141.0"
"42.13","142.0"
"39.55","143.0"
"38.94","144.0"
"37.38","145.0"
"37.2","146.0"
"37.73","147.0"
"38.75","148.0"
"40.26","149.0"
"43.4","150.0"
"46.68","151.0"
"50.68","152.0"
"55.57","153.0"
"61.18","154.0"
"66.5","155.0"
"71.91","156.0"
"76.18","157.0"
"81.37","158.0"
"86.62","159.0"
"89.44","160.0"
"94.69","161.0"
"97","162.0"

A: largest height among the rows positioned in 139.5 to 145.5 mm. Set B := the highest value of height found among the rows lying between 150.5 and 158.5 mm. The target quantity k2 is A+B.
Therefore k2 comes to 130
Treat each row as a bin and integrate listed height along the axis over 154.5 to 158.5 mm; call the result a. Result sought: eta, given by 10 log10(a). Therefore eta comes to 25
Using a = 296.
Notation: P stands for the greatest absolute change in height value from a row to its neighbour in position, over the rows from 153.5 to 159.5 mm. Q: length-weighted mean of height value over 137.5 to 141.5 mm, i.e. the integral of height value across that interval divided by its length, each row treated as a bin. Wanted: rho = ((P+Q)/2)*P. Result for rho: 151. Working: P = 5.4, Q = 51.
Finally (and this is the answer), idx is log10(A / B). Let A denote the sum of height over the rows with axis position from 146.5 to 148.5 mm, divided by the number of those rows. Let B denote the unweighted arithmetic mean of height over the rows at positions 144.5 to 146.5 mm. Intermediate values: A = 38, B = 37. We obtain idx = 0.0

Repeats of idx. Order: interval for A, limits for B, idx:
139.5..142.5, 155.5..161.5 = -0.3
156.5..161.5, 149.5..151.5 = 0.3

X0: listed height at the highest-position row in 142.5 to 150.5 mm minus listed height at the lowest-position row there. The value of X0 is 4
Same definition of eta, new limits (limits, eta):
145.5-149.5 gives 22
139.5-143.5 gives 22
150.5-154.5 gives 23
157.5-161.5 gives 25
